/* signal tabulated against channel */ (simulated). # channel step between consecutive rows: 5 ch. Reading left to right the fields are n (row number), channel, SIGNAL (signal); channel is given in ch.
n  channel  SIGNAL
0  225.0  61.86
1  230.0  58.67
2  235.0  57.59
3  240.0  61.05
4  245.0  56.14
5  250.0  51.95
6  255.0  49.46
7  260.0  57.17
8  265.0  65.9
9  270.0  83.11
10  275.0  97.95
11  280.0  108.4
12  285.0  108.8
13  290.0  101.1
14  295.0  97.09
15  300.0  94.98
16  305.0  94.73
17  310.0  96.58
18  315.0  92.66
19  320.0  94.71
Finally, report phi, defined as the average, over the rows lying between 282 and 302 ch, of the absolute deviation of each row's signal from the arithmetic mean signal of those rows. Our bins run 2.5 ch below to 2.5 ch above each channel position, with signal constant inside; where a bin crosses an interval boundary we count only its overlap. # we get 4.5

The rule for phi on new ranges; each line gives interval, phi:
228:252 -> 2.4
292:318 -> 1.3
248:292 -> 21.6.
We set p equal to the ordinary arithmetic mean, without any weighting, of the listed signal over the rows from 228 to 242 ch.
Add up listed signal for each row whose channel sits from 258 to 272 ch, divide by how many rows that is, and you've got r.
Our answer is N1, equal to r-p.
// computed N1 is 10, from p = 59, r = 69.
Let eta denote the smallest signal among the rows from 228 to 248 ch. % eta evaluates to 56.14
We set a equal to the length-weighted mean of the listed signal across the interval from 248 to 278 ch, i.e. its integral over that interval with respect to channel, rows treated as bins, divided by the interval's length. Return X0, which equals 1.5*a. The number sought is 103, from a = 69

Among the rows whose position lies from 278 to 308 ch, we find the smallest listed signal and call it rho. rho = 94.73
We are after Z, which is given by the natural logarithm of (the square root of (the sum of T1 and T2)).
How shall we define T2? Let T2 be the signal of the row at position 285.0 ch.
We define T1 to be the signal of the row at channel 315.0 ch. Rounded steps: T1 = 92.66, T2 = 108.8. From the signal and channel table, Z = 2.65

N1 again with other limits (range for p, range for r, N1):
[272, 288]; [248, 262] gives -52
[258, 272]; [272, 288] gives 36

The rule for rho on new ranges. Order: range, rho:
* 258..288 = 57.17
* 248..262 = 49.46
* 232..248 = 56.14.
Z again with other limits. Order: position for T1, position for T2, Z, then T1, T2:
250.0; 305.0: 2.49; 51.95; 94.73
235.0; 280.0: 2.56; 57.59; 108.4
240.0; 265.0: 2.42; 61.05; 65.9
